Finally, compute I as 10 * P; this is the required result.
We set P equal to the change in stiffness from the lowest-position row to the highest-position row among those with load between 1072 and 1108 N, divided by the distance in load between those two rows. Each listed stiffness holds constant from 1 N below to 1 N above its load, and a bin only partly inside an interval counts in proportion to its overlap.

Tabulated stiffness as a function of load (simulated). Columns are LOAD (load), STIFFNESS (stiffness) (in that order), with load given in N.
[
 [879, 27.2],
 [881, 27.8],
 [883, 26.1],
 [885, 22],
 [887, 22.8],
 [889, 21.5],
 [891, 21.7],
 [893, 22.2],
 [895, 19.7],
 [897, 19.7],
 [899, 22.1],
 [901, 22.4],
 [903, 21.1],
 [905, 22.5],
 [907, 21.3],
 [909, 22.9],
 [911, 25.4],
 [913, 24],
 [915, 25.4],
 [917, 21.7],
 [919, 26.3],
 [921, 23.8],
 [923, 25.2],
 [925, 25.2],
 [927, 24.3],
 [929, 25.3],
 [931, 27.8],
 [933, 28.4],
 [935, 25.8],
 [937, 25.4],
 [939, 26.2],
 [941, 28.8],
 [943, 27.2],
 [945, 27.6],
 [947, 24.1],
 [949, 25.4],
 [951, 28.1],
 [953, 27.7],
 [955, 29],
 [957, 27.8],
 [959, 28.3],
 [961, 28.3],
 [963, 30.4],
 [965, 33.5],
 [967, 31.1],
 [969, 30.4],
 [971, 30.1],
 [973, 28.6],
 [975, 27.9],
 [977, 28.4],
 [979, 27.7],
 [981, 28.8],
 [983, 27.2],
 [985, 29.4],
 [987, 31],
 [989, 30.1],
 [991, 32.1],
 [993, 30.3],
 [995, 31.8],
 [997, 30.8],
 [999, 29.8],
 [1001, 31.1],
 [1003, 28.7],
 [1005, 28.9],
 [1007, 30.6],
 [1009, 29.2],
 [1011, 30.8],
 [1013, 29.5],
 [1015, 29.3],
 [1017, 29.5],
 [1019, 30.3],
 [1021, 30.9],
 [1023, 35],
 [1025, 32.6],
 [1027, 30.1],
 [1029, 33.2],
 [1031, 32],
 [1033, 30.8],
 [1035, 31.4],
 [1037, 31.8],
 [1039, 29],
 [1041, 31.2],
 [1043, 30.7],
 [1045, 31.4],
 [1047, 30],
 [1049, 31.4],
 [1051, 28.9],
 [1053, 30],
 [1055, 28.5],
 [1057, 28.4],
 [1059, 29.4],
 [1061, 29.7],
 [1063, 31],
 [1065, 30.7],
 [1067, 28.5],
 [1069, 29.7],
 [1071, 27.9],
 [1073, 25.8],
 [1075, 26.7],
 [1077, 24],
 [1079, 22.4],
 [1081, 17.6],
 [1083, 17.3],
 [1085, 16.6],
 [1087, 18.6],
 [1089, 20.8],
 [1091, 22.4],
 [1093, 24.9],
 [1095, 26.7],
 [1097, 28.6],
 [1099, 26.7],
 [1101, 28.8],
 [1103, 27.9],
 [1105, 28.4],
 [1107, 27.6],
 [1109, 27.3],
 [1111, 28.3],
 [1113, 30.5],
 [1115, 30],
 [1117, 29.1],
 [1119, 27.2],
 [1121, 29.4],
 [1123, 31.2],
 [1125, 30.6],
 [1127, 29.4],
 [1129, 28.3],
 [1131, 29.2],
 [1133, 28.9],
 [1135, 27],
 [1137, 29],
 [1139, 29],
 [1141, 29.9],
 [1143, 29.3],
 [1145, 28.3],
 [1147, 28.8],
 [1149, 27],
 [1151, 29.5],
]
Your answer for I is 0.5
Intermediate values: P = 0.05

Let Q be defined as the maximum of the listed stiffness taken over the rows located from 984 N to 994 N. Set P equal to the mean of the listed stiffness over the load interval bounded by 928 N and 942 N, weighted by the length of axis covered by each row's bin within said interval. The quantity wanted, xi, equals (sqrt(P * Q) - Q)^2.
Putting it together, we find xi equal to 7.6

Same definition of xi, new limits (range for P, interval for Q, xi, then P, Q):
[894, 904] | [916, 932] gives 13.2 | 21.0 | 27.8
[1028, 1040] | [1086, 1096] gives 5.0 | 31.4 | 26.7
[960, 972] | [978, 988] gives 0.0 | 30.6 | 31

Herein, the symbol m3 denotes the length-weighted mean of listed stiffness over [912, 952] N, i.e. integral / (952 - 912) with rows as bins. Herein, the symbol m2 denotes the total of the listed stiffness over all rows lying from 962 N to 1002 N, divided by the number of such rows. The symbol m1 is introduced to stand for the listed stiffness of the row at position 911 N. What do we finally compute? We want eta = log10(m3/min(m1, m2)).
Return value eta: 0.007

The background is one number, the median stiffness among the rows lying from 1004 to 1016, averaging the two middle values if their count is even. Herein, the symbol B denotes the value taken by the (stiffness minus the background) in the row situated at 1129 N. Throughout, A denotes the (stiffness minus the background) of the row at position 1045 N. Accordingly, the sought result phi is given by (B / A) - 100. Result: -101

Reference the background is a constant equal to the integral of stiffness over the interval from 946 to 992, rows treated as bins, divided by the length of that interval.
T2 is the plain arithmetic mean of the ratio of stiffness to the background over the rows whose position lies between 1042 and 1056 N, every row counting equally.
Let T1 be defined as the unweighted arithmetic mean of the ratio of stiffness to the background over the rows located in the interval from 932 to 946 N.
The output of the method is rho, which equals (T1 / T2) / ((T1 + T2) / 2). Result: 0.91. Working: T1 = 0.94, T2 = 1.04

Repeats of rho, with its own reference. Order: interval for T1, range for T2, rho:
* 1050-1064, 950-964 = 1.03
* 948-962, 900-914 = 1.39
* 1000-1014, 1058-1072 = 0.98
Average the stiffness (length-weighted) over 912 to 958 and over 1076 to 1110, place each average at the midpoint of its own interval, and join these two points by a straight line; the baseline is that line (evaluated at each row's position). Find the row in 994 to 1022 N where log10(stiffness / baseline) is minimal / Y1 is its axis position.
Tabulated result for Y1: 1003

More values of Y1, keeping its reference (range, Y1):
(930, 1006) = 947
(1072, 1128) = 1085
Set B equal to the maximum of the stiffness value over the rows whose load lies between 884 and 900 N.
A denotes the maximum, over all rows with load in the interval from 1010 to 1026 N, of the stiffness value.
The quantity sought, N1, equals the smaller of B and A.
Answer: 22.8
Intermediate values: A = 35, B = 22.8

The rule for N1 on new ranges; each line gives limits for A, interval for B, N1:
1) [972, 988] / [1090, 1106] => 28.8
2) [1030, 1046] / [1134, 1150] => 29.9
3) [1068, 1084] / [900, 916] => 25.4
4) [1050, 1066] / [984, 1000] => 31.0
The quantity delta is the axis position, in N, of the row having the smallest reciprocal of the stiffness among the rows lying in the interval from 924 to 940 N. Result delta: 933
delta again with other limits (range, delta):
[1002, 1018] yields 1011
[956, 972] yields 965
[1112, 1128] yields 1123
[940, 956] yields 955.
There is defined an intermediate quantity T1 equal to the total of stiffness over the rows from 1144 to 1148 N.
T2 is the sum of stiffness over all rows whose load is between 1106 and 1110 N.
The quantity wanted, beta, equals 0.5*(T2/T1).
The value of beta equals 0.48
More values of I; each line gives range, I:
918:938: -0.5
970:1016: -0.2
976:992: 2.6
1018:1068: -0.4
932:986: 0.2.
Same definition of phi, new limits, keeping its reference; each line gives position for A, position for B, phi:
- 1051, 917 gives -85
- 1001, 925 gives -102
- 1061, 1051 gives -102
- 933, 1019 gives -101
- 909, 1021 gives -100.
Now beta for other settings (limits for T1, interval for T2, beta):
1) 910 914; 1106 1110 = 0.56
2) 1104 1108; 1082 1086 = 0.30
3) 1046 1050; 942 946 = 0.45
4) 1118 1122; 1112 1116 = 0.53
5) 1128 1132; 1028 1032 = 0.57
